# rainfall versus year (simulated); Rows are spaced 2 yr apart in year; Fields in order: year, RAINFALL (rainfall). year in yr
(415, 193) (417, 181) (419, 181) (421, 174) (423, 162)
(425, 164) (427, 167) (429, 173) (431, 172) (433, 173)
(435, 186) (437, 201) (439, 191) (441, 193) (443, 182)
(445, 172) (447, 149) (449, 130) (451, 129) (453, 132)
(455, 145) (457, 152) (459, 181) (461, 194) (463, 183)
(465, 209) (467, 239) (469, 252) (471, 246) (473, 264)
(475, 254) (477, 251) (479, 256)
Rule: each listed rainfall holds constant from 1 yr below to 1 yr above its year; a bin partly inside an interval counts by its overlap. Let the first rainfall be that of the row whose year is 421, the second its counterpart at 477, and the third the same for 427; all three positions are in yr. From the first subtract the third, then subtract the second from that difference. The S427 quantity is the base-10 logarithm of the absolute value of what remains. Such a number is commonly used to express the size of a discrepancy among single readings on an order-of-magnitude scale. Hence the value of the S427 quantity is 2.39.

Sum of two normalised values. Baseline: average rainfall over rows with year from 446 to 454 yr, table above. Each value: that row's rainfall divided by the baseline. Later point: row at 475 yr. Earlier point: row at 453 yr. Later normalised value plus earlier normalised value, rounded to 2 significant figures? 2.9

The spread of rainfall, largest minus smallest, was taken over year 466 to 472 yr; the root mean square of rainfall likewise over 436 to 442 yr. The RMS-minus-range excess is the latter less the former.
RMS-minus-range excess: 182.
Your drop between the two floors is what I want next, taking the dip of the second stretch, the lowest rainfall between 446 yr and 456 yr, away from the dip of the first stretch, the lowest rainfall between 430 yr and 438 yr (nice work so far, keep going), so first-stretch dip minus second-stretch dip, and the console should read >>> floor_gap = 43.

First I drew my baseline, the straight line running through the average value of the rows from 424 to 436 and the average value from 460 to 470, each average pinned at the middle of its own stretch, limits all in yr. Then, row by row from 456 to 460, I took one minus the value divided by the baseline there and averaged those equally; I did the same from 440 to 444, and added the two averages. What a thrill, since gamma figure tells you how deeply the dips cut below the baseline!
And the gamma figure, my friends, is 0.2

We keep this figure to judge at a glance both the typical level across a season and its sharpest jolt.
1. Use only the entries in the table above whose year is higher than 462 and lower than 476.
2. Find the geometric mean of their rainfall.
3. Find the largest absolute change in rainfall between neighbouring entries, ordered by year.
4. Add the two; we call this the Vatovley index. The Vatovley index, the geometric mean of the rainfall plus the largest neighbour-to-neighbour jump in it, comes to 264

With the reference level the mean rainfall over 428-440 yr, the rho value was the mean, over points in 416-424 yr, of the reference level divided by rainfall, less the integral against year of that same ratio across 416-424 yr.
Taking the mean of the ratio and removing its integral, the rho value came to -7.3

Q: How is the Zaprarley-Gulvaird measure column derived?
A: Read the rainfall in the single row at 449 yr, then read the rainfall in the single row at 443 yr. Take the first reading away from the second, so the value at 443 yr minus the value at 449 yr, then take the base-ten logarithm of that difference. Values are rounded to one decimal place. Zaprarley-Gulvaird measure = 1.7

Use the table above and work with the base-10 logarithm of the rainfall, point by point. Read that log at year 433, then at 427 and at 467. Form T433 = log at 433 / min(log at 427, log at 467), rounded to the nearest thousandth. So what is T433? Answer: 1.007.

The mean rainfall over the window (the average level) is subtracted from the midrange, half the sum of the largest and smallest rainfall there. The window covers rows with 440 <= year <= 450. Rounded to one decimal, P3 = -3.7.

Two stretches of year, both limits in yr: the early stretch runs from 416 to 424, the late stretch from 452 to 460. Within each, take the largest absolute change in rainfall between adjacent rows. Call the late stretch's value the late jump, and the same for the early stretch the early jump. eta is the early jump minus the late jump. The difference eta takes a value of -17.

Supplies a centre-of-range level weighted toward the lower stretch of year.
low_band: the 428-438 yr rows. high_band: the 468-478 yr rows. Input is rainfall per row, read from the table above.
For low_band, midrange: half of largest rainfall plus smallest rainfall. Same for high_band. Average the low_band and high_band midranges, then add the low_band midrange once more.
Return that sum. 407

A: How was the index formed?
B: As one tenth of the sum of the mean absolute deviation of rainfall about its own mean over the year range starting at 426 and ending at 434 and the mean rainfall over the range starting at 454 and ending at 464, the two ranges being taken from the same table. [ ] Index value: 17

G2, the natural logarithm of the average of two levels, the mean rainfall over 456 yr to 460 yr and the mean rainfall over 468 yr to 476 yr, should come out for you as 5.35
